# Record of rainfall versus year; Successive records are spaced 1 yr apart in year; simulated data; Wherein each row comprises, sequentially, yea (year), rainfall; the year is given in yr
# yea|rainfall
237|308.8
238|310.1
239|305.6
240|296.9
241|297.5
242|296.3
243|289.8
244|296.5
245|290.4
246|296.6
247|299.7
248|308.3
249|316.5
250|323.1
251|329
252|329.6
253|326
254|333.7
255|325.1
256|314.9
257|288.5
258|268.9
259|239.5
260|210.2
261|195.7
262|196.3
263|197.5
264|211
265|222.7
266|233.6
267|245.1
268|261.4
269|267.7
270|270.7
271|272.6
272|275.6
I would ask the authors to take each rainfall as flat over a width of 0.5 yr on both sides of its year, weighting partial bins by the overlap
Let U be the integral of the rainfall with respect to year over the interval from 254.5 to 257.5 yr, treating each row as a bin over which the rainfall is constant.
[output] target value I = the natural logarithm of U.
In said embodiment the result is 6.83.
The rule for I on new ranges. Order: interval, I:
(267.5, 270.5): 6.68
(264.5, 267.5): 6.55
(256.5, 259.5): 6.68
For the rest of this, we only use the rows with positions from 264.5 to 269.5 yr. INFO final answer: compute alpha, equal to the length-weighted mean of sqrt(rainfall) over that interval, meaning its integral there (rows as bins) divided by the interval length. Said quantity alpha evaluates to 15.7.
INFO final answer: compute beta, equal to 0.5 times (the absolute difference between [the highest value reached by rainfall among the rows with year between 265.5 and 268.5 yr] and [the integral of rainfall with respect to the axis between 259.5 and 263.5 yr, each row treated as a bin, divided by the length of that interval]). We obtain 31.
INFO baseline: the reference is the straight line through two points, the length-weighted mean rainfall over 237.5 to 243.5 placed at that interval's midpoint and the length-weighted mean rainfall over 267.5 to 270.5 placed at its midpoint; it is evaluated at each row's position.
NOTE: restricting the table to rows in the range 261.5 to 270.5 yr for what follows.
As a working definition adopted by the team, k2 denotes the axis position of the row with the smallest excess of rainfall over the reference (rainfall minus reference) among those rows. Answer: 262 yr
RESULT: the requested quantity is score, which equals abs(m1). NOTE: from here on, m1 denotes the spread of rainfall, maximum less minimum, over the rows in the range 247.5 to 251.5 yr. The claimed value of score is 21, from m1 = 21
